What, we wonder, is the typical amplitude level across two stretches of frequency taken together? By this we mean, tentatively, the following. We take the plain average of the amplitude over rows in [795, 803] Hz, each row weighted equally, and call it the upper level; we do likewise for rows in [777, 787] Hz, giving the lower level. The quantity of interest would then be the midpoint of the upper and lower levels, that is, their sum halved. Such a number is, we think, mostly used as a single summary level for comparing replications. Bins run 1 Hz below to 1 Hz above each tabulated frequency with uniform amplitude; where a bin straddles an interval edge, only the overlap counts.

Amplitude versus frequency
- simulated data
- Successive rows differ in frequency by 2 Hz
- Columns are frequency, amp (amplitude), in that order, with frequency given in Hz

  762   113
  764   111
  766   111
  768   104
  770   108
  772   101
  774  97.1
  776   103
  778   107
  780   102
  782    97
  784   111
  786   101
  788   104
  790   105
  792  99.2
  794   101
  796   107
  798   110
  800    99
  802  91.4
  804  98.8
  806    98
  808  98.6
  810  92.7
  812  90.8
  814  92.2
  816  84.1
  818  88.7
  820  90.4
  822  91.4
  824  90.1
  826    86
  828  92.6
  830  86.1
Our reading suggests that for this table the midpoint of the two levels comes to 103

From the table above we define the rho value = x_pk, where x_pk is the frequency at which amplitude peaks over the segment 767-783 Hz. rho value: 770 Hz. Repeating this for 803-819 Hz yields 804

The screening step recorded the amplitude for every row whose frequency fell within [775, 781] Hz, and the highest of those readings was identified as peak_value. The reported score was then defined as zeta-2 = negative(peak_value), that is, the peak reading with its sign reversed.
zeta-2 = -107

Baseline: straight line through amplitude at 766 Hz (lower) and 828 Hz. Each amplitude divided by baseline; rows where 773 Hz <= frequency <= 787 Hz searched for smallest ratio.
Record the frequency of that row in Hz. 774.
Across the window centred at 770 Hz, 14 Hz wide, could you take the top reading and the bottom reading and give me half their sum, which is 104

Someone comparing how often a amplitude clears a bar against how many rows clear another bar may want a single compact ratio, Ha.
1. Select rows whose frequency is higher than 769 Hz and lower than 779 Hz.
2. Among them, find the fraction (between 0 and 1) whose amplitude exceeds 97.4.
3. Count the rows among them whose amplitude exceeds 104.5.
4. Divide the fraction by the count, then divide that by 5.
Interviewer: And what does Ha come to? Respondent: 0.080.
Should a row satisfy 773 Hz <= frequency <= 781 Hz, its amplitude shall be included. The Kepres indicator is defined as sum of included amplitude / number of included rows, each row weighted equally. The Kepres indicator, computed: 102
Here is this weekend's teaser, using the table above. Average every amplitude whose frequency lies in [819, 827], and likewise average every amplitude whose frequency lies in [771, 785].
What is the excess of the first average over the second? -13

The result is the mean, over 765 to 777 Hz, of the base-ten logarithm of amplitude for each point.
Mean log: 2.02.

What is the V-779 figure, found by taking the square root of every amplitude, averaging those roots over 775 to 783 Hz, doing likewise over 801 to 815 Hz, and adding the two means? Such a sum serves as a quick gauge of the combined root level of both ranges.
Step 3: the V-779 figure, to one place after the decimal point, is 19.8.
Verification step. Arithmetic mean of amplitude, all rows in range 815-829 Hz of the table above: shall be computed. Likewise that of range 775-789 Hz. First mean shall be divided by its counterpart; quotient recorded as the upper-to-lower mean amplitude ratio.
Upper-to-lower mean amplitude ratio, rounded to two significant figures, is 0.86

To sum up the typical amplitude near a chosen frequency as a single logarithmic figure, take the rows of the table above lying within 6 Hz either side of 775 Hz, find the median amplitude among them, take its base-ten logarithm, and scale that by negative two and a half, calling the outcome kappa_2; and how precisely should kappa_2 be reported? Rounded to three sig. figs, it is -5.03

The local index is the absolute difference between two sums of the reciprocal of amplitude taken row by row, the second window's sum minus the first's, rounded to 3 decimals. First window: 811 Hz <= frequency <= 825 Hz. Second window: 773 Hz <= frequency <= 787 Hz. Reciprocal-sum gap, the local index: 0.010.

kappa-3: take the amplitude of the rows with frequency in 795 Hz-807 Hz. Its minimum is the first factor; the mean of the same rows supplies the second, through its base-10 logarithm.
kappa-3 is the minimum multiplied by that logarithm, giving 183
